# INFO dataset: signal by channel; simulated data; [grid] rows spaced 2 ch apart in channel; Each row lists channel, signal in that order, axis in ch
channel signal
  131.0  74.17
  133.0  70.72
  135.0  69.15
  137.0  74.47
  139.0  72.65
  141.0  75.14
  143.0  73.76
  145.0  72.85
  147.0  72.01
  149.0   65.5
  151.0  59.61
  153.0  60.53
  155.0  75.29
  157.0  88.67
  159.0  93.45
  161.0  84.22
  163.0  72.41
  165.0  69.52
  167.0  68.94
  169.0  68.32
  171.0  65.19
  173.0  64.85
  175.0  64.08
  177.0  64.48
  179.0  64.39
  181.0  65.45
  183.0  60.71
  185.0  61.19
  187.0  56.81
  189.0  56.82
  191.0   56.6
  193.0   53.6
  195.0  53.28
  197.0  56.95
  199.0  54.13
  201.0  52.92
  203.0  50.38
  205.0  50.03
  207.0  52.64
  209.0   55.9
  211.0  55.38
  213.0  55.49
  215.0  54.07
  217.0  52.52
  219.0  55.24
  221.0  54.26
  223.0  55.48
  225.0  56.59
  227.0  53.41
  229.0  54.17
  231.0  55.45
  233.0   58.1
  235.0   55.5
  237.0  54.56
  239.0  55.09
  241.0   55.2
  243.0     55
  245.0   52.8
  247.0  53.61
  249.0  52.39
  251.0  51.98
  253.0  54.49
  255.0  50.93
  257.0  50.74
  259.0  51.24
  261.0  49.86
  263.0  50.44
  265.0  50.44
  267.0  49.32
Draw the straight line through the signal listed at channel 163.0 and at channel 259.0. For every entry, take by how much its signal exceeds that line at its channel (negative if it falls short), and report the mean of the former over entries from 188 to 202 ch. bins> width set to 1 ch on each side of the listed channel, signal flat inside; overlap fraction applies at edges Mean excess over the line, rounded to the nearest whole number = -10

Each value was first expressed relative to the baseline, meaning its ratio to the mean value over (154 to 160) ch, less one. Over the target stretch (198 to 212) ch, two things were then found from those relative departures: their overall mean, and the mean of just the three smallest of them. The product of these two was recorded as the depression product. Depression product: 0.15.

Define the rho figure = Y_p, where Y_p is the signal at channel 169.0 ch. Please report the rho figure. 68.32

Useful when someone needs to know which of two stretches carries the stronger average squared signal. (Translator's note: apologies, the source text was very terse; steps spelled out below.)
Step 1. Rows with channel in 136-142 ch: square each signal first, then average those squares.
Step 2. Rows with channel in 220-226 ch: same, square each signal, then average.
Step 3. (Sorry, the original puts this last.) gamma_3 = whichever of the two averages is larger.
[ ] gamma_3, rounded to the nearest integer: 5490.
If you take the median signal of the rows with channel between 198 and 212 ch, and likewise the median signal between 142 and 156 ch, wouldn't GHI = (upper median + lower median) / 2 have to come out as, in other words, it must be 62.5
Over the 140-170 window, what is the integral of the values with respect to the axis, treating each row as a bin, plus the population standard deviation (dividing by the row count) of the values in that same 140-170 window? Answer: 2210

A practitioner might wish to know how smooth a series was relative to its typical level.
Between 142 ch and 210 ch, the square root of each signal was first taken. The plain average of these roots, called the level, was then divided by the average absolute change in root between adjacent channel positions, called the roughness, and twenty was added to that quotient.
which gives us 60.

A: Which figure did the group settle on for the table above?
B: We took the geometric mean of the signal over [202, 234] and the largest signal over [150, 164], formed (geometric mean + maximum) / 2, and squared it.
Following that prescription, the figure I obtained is 5456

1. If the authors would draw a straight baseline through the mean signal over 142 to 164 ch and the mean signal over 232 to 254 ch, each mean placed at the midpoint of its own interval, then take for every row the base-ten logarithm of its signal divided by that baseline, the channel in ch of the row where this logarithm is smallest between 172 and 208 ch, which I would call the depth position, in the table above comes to 203.0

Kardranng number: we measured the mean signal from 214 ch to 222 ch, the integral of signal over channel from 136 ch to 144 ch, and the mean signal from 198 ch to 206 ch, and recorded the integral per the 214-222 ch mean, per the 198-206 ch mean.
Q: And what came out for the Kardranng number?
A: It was 0.211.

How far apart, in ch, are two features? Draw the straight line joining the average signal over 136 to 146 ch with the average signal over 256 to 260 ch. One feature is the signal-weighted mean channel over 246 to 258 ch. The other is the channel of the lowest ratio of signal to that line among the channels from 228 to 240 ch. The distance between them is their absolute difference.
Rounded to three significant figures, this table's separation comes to 22.9 ch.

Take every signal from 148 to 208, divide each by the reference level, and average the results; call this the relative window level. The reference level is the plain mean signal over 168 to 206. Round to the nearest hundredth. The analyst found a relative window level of 1.08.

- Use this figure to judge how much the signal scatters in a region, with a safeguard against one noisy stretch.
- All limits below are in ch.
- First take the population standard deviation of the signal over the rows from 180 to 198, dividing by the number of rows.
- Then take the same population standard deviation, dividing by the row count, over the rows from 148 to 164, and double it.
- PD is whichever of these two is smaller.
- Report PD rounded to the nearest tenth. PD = 3.7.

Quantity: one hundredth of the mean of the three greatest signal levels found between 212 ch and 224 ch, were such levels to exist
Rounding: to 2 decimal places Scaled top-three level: 0.55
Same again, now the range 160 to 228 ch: 0.75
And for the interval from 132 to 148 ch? 0.74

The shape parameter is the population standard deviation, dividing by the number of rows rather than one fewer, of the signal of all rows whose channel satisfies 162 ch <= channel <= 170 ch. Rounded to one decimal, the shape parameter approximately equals 1.6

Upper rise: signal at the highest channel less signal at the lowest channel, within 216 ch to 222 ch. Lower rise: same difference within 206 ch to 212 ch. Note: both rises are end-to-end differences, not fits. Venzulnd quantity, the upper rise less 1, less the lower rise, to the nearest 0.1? -2.0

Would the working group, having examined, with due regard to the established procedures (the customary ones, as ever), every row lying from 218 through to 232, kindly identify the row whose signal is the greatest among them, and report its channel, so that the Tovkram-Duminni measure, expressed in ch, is 225.0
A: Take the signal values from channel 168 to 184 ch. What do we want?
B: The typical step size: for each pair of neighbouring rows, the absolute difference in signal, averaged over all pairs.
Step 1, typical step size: 1.5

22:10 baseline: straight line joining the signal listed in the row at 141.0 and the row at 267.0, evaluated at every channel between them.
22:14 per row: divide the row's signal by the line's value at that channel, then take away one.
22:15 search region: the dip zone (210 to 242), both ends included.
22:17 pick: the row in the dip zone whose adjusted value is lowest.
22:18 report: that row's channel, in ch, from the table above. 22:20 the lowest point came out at 217.0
